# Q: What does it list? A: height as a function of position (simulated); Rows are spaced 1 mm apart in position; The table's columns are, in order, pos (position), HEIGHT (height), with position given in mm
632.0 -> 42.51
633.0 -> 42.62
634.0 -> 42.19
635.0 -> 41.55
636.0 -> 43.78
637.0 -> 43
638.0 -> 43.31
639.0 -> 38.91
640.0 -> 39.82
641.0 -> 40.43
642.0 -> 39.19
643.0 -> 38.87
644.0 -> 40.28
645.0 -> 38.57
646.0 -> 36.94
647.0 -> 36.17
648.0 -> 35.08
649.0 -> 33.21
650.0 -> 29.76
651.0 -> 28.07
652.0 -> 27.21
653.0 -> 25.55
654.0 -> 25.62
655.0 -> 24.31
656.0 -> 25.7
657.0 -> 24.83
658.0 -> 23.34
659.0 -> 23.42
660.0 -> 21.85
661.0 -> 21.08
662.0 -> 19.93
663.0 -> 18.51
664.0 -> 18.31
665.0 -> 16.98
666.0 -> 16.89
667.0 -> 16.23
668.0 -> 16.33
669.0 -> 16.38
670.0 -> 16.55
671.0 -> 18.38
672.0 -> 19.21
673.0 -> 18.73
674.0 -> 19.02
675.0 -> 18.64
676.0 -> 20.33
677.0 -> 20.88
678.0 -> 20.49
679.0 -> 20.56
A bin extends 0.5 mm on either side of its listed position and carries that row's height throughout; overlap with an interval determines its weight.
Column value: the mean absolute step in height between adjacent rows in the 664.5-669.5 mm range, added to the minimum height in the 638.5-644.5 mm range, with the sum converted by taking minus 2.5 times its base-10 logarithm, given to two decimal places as -3.98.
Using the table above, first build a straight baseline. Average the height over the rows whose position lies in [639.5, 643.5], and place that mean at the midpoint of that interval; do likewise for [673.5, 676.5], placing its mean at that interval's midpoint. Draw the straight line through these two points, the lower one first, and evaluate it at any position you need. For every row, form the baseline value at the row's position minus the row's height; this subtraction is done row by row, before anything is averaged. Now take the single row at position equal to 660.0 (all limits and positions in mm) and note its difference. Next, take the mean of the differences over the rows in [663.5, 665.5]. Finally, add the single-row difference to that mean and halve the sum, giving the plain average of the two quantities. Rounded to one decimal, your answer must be 7.3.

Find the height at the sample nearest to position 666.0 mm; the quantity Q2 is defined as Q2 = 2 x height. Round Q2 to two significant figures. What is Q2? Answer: 34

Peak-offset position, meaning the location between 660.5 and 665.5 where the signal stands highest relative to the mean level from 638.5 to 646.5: 661.0 mm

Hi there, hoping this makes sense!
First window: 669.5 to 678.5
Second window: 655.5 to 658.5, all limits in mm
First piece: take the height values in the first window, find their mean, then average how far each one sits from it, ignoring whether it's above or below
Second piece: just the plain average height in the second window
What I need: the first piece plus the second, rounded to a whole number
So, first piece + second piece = 26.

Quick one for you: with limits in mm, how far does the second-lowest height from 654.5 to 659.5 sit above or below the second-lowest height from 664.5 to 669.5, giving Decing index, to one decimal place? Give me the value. 7.1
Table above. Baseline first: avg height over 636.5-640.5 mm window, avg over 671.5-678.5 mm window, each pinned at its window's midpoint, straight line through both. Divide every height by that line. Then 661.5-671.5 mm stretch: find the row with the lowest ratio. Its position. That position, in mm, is 665.0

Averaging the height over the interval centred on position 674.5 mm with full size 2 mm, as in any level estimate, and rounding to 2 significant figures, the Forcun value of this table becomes 19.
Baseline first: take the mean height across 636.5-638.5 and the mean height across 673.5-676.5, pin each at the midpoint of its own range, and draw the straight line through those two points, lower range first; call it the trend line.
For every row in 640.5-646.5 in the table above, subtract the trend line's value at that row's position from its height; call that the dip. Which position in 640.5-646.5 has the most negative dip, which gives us 642.0 mm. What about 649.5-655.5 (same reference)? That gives 653.0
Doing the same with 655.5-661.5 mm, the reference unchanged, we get 661.0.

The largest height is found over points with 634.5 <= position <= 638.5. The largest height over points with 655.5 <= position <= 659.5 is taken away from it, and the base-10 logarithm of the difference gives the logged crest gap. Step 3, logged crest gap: 1.3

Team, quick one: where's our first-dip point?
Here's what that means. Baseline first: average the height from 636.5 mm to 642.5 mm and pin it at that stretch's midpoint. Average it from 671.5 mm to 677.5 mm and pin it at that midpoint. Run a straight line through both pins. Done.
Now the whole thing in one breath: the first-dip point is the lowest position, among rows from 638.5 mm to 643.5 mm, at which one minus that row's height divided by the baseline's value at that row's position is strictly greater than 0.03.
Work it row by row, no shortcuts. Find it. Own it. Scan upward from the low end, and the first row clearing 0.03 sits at 639.0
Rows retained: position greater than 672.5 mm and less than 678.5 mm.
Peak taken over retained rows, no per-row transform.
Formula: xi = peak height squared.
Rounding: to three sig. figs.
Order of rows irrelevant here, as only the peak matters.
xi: 436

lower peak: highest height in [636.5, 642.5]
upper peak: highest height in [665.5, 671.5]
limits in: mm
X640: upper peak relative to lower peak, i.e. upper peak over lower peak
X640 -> 0.42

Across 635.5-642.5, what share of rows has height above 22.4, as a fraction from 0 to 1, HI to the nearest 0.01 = 1.00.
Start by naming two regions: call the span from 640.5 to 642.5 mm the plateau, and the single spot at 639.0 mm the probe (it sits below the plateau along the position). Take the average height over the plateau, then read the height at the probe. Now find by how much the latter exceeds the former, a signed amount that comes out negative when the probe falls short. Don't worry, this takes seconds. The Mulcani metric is -1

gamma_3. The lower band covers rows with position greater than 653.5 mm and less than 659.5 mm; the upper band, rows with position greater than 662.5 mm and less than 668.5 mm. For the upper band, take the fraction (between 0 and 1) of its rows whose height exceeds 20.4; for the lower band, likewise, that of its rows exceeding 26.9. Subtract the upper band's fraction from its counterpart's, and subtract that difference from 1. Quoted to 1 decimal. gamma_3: 1.0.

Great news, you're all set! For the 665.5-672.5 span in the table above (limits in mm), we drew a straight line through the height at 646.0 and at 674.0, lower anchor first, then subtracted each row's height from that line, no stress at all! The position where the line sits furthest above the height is 667.0 mm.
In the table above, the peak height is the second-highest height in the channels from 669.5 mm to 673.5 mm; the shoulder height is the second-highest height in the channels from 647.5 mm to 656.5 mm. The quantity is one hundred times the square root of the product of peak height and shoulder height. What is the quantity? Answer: 2494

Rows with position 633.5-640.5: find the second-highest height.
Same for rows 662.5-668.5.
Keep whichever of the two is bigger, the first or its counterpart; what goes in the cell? 43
